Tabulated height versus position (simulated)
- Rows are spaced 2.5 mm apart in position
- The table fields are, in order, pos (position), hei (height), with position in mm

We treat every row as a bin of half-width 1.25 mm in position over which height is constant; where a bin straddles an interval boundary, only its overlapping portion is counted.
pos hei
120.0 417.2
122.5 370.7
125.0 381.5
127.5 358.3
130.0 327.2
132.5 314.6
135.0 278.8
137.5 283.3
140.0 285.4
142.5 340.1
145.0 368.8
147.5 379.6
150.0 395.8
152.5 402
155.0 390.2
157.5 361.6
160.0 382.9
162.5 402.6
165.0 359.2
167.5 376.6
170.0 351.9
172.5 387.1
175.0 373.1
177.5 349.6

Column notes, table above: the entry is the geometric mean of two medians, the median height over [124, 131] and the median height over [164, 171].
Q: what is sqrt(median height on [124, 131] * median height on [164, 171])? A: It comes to 359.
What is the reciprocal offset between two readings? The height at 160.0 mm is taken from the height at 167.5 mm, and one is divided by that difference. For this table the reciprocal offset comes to -0.16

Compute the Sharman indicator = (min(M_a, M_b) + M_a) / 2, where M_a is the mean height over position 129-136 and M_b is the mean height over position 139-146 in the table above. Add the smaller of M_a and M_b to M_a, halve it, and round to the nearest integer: 307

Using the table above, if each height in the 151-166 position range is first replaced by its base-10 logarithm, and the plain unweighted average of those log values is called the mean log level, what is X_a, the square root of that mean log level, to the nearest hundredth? 1.61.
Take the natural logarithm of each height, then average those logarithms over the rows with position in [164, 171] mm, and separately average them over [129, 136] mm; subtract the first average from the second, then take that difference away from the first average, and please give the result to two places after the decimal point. 6.06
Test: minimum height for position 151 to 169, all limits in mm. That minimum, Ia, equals 359.2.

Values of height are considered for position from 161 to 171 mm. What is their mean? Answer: 373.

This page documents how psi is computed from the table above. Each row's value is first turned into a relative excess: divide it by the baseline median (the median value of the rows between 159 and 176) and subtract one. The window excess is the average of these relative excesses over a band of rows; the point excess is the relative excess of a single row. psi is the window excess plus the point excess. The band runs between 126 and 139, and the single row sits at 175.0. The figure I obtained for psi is -0.18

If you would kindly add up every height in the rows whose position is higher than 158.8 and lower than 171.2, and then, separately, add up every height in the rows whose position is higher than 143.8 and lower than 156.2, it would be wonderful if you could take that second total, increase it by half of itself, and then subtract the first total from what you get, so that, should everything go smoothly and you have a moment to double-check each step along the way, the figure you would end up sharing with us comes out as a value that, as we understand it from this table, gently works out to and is 1031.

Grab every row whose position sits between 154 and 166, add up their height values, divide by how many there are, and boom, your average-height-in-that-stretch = 379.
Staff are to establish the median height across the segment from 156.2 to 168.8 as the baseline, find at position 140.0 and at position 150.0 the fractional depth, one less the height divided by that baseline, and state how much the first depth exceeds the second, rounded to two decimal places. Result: 0.29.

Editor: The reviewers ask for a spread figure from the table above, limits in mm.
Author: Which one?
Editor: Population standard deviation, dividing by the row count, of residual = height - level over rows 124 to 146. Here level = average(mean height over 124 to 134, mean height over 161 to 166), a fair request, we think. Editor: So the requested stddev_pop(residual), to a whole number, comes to 36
